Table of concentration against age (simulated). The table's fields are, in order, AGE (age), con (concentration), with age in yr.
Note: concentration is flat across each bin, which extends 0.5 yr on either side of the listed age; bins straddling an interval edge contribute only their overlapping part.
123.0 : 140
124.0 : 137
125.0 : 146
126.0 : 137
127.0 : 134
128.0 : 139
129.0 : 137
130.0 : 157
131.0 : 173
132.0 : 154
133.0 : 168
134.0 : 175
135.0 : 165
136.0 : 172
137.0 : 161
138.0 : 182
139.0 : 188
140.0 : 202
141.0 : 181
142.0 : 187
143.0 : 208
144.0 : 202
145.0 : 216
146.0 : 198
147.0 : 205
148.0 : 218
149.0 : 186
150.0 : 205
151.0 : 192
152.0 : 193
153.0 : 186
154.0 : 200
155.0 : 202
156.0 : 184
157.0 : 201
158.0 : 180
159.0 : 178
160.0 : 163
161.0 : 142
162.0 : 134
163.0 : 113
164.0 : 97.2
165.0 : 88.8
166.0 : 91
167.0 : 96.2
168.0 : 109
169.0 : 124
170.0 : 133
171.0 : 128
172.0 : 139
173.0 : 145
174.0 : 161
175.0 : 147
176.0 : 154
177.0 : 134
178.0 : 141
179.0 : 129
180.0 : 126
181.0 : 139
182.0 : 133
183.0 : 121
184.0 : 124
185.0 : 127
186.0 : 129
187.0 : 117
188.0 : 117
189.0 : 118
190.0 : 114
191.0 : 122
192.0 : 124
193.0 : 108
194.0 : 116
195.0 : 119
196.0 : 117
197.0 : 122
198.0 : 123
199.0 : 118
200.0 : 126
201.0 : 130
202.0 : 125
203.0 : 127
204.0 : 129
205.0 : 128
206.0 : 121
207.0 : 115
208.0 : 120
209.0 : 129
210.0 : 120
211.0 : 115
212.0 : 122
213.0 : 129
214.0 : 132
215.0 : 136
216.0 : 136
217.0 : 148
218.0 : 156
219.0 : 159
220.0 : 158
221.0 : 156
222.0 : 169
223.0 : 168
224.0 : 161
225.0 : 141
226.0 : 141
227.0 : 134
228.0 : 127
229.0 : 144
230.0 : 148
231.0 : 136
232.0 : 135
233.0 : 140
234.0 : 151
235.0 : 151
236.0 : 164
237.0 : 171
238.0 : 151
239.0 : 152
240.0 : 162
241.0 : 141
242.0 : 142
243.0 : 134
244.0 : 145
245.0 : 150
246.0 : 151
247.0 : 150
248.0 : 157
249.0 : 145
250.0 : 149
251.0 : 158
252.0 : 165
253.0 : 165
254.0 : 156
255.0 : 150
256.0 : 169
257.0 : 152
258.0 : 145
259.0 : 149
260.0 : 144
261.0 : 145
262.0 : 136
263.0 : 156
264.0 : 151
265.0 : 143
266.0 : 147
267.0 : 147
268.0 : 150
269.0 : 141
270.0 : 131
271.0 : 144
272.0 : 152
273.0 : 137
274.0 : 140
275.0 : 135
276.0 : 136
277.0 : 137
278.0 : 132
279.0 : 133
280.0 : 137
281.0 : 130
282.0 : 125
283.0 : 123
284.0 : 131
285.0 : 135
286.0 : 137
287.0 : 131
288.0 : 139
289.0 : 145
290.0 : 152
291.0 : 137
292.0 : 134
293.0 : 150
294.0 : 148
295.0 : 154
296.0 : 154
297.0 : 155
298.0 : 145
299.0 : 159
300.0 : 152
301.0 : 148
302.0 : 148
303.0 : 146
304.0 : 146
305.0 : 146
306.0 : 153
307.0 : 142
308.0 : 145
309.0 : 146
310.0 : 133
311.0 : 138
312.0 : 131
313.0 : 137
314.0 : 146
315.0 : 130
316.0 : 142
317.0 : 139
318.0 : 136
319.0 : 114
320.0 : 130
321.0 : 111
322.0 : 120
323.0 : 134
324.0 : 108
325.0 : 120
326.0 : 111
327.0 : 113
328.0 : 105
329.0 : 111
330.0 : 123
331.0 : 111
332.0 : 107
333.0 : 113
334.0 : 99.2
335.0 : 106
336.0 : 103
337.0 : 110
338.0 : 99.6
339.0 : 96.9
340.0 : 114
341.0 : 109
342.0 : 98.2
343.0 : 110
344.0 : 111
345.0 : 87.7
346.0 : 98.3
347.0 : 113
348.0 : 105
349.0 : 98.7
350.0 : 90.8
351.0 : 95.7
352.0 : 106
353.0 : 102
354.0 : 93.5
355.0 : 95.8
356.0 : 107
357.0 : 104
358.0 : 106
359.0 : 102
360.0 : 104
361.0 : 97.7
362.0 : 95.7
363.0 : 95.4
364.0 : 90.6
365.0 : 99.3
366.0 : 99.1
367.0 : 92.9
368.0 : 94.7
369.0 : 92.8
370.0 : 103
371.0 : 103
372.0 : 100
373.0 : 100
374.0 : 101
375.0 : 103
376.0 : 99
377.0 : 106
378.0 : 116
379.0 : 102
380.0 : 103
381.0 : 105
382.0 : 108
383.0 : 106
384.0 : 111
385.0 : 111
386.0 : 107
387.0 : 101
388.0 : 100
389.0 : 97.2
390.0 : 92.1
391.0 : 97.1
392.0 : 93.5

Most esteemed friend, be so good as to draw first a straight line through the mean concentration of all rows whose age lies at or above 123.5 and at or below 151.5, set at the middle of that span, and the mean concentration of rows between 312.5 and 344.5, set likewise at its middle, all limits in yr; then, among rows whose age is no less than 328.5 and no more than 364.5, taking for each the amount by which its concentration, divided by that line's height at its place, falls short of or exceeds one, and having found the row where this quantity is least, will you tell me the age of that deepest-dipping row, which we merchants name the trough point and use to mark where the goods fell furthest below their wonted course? 345.0 yr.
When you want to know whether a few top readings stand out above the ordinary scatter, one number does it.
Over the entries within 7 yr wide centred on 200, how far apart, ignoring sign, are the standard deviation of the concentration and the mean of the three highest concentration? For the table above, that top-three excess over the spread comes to 124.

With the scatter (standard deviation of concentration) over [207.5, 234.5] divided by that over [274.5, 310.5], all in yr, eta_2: 1.6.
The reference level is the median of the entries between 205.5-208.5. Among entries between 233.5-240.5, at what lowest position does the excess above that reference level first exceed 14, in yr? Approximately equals 234.0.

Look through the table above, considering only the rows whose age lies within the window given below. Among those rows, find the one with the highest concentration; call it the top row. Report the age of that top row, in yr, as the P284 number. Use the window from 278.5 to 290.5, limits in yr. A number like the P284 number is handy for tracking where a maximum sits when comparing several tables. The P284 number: 290.0 yr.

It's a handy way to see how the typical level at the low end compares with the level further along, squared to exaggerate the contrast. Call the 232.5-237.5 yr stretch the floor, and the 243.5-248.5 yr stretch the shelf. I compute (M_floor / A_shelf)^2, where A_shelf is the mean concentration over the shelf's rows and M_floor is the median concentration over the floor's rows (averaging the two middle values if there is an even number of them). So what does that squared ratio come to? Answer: 1.0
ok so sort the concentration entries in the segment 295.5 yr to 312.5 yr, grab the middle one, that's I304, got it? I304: 146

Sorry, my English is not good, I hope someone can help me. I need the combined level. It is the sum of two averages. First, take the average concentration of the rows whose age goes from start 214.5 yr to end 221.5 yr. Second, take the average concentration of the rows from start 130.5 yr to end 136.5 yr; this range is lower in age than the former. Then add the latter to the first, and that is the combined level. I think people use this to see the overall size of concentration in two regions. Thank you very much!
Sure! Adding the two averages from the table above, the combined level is 318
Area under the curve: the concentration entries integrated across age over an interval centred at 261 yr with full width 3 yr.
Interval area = 425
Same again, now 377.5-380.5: 321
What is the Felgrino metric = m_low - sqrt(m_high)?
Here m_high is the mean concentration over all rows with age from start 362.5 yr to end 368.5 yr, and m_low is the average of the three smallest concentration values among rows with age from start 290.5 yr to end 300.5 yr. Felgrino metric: 129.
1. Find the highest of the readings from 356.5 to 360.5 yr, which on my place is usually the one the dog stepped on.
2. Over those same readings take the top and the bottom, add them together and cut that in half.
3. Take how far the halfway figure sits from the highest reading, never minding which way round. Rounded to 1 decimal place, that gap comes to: 2.0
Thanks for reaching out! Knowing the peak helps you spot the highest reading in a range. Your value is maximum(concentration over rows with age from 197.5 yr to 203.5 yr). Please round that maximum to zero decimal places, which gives 130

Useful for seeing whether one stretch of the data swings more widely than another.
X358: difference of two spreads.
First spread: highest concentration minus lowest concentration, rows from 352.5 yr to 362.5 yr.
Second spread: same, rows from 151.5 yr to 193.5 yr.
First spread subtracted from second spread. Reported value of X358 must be 100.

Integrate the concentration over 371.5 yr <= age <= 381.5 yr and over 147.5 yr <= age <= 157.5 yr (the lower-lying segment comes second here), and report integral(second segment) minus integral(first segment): 932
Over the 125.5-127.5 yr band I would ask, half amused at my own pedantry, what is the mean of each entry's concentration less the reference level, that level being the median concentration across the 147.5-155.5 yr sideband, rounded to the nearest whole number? -61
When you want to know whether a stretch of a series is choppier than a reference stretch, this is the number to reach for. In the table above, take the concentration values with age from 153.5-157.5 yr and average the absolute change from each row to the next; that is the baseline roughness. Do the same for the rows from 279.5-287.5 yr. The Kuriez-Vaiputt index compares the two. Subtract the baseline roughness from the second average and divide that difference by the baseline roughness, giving -0.61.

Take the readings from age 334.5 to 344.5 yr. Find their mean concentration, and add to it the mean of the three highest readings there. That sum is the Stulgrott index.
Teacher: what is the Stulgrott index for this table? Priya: 217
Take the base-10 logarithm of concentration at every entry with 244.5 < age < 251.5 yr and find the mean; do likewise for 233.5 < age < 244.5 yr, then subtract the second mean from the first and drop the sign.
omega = 0.00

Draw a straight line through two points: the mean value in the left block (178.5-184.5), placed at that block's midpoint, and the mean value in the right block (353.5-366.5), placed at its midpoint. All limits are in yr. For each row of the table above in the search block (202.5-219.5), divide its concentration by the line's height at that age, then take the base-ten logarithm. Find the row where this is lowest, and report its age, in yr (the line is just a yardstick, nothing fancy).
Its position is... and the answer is 207.0 yr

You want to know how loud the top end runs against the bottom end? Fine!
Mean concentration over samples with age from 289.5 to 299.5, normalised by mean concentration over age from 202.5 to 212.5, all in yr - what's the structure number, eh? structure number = 1.2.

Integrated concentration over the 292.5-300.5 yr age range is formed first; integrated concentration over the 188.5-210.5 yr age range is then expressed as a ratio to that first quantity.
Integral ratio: 2.2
